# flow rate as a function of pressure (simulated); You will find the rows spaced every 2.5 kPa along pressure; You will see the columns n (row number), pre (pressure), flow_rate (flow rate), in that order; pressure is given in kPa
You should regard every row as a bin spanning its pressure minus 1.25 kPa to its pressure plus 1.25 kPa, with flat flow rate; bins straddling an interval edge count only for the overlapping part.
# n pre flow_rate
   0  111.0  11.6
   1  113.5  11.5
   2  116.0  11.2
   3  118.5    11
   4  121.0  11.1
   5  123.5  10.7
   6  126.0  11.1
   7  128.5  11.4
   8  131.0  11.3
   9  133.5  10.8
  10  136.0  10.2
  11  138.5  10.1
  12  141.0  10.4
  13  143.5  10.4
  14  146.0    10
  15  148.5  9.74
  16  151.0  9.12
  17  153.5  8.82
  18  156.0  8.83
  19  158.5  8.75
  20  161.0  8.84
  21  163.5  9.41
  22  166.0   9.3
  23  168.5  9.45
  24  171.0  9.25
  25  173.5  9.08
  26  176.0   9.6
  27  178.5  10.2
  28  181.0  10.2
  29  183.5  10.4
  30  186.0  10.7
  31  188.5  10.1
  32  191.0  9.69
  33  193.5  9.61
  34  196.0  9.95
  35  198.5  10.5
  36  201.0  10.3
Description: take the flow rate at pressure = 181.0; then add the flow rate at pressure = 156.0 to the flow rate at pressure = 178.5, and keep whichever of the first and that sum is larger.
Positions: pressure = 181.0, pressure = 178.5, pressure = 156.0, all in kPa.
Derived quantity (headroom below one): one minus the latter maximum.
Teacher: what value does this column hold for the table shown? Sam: -18.03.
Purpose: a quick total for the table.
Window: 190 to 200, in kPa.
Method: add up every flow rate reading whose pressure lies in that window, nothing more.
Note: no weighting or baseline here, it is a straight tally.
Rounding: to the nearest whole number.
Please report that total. 40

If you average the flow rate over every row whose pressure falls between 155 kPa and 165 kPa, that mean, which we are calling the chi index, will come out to 9.0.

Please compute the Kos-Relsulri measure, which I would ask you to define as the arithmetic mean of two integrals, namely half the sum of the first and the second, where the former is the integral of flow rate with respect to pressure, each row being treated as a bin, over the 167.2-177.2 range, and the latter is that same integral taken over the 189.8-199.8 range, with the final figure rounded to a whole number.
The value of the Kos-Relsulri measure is 96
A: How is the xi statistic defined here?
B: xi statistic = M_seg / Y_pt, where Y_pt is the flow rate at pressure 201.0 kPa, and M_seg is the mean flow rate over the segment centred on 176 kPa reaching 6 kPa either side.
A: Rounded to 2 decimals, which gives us 0.94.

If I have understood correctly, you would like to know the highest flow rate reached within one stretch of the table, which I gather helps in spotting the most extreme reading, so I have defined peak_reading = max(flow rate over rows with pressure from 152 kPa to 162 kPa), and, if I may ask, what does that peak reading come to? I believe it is 8.84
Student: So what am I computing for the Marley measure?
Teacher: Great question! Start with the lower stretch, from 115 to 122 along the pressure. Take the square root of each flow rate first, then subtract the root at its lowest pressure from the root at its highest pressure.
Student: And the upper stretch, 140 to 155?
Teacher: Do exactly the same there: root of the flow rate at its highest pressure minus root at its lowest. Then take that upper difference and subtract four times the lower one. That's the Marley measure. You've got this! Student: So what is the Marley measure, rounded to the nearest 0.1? -0.2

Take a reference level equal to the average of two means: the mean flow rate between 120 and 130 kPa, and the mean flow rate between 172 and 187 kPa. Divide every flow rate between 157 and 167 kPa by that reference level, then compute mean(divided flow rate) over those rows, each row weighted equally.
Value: 0.86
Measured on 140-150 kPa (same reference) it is 0.96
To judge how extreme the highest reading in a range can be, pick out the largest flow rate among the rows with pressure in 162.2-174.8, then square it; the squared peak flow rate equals 89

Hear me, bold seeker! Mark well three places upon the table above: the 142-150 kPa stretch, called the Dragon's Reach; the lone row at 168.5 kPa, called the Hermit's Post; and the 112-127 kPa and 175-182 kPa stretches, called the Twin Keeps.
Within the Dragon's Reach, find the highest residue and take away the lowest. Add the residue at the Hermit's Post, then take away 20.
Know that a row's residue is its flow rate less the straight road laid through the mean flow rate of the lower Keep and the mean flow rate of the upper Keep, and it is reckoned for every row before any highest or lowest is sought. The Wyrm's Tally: -20.2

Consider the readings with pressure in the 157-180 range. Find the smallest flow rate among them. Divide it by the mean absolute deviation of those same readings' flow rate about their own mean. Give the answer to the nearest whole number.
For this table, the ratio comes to 29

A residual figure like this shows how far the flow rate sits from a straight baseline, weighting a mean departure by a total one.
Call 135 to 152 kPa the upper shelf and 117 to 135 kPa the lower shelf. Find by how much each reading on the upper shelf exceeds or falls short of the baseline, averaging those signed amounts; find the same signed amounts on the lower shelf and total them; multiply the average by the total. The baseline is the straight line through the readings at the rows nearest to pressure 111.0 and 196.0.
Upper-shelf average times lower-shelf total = 1.7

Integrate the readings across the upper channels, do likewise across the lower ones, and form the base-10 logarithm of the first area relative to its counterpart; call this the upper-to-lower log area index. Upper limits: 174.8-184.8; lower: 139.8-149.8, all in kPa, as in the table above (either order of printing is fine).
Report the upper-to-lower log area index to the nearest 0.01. 0.00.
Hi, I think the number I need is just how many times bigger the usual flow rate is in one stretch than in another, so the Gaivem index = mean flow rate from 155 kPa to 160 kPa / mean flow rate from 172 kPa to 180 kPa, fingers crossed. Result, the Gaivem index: 0.91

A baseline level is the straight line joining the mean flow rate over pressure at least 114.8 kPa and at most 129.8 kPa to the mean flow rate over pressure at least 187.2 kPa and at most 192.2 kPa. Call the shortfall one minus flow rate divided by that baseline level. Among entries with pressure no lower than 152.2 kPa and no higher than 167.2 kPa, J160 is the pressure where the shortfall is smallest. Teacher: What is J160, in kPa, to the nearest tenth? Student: 163.5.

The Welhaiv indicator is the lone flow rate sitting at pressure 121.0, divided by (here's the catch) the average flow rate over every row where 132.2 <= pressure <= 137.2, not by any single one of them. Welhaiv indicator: 1.06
